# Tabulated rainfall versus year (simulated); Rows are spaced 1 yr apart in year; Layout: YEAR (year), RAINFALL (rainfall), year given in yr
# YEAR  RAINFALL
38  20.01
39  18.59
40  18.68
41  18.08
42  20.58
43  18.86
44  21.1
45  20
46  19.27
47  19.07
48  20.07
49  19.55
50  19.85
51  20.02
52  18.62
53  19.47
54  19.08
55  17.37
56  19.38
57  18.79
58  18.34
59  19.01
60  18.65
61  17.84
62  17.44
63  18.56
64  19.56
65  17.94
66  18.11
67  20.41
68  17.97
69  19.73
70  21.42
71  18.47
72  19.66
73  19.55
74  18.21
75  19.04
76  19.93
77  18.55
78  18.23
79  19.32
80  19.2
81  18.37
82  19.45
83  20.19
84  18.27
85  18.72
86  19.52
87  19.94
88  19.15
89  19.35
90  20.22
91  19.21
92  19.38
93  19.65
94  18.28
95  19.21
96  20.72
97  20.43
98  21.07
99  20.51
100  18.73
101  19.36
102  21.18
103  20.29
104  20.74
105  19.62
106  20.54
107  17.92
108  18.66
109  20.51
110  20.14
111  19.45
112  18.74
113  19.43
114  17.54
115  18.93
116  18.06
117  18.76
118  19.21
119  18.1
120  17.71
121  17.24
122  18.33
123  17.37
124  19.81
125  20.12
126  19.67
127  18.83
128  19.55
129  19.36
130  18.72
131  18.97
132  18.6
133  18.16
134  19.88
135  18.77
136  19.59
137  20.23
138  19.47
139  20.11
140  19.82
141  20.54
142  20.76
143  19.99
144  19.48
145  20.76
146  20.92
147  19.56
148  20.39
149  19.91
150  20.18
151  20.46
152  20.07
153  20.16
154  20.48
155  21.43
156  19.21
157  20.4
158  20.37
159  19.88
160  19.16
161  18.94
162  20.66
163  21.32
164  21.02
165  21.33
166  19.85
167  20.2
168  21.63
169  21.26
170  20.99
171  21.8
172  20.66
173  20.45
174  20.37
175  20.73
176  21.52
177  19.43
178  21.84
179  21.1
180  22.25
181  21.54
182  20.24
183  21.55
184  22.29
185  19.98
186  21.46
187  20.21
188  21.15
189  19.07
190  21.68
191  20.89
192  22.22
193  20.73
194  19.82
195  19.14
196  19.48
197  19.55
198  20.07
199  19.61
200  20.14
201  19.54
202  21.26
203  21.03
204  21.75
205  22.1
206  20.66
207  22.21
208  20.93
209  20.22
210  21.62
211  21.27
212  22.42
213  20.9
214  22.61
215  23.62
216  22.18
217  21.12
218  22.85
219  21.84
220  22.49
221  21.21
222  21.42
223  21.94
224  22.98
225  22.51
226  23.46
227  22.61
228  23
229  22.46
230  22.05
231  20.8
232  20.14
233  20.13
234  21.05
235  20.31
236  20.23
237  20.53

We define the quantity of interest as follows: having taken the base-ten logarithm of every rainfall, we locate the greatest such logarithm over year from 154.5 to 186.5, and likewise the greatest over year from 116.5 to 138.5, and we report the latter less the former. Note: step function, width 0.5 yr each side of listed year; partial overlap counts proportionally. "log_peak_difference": -0.042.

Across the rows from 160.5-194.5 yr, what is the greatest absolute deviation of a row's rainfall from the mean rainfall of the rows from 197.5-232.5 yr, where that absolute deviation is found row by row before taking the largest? 2.7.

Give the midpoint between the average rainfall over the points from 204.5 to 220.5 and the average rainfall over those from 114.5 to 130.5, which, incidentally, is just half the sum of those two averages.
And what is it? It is 20.28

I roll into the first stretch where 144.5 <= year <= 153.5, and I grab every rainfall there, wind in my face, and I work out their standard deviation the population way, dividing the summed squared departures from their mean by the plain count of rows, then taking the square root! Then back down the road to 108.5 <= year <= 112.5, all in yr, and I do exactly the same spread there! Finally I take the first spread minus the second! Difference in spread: -0.28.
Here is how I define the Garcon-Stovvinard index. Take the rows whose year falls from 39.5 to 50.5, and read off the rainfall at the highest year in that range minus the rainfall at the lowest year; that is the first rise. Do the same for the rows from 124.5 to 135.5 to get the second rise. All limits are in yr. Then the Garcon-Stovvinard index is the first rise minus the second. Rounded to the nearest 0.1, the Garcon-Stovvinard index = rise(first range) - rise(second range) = 2.5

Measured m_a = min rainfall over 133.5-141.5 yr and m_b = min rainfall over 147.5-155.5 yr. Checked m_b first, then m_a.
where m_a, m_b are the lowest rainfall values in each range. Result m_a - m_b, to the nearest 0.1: -1.1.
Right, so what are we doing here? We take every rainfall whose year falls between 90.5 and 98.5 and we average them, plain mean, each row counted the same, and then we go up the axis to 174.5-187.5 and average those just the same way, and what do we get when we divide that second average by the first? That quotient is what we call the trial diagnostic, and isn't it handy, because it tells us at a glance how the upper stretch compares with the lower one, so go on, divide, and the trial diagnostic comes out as 1.07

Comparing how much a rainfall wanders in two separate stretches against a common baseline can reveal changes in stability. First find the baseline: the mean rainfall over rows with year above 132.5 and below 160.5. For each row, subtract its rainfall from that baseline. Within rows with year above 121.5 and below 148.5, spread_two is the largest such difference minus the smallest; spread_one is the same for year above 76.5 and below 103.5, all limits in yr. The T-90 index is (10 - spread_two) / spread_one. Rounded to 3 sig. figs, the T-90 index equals 2.19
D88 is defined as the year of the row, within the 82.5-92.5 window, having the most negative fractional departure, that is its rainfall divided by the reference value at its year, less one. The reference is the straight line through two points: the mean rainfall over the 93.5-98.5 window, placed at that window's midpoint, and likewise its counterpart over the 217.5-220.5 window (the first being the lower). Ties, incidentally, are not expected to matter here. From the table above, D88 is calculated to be 84 yr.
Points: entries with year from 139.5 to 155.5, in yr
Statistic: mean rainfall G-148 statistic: 20.3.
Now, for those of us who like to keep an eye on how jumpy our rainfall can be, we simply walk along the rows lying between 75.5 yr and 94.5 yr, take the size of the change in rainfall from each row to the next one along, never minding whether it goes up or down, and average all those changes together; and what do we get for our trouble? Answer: 0.77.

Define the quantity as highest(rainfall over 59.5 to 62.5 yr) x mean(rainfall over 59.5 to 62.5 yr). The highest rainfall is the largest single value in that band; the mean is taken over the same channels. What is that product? 335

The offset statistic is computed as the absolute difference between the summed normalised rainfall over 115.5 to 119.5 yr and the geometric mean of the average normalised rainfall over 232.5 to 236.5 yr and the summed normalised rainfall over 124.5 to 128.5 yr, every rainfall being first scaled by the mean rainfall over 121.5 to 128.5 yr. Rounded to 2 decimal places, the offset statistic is 1.79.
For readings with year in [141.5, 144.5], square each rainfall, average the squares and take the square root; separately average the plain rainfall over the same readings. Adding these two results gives 40.2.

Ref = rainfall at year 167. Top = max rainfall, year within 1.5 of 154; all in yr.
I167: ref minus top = -1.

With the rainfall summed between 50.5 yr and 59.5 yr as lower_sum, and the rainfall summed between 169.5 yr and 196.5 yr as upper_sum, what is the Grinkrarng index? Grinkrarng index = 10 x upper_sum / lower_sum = 33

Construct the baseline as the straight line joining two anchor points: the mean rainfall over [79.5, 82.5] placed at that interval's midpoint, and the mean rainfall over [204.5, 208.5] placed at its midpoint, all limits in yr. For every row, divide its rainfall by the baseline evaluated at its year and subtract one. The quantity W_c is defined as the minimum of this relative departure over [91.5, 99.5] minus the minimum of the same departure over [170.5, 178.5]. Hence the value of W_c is 0.019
